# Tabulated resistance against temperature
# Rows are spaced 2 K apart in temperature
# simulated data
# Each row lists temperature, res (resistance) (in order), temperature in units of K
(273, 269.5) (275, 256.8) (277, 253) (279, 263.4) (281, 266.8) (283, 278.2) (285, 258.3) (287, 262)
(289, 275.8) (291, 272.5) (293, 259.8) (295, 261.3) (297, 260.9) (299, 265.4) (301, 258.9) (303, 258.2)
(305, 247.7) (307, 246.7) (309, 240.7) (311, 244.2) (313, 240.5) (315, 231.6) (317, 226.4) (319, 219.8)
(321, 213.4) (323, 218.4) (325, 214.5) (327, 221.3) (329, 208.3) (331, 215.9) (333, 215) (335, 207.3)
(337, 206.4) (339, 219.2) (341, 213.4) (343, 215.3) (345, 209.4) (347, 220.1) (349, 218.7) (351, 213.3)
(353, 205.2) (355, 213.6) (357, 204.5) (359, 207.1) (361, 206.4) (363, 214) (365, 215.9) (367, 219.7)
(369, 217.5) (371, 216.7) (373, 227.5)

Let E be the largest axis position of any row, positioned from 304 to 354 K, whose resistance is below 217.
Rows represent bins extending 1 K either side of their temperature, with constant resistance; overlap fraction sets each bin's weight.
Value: 353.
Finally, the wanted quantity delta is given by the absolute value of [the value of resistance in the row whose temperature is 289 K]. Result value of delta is 276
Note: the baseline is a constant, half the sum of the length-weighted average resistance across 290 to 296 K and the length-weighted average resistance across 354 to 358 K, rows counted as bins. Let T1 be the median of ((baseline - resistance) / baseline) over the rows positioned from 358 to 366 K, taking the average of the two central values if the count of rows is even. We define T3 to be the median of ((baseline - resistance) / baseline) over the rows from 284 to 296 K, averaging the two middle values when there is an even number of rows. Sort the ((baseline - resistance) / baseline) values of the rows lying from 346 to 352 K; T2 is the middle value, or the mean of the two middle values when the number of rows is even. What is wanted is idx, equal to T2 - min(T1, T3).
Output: 0.18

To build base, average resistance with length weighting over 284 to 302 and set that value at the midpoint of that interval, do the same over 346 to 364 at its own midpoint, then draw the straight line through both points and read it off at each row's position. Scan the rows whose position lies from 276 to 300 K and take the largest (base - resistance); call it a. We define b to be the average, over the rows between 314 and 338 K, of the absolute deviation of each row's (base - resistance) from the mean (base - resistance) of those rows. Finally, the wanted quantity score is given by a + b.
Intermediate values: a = 24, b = 3.6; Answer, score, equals 28.0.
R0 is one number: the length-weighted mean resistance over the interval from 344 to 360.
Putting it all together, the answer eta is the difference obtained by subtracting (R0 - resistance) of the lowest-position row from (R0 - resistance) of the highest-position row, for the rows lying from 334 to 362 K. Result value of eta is 1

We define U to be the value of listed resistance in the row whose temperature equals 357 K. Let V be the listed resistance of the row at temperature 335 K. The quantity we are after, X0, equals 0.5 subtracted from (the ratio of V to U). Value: 0.51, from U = 204.5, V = 207.3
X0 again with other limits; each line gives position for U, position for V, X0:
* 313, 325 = 0.39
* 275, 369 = 0.35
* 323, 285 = 0.68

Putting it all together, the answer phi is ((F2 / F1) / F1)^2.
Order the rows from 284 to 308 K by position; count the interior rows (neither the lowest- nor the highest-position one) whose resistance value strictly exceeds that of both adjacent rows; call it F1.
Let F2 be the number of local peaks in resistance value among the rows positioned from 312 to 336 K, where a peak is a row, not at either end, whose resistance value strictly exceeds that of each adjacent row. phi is 0.11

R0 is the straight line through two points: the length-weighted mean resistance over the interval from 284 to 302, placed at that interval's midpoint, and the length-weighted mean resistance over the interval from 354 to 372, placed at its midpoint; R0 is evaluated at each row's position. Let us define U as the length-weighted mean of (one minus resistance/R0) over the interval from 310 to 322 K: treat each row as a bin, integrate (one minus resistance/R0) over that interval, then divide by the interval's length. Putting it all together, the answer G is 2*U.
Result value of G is 0.14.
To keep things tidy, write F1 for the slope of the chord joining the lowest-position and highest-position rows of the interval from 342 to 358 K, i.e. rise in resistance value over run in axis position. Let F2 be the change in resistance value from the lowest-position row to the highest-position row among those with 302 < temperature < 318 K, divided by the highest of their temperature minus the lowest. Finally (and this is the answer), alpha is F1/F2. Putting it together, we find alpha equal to 0.3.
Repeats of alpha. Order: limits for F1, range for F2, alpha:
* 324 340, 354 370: 1.2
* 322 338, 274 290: -0.6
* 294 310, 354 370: -5.3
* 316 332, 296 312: 0.6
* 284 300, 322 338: -0.6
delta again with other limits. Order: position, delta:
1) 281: 267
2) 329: 208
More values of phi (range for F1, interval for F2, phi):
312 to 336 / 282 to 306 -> 0.11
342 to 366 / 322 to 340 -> 0.05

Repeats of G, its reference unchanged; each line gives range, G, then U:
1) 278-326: 0.06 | 0.032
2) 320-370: 0.11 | 0.054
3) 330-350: 0.13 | 0.067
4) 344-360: 0.08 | 0.042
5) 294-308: 0.01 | 0.004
